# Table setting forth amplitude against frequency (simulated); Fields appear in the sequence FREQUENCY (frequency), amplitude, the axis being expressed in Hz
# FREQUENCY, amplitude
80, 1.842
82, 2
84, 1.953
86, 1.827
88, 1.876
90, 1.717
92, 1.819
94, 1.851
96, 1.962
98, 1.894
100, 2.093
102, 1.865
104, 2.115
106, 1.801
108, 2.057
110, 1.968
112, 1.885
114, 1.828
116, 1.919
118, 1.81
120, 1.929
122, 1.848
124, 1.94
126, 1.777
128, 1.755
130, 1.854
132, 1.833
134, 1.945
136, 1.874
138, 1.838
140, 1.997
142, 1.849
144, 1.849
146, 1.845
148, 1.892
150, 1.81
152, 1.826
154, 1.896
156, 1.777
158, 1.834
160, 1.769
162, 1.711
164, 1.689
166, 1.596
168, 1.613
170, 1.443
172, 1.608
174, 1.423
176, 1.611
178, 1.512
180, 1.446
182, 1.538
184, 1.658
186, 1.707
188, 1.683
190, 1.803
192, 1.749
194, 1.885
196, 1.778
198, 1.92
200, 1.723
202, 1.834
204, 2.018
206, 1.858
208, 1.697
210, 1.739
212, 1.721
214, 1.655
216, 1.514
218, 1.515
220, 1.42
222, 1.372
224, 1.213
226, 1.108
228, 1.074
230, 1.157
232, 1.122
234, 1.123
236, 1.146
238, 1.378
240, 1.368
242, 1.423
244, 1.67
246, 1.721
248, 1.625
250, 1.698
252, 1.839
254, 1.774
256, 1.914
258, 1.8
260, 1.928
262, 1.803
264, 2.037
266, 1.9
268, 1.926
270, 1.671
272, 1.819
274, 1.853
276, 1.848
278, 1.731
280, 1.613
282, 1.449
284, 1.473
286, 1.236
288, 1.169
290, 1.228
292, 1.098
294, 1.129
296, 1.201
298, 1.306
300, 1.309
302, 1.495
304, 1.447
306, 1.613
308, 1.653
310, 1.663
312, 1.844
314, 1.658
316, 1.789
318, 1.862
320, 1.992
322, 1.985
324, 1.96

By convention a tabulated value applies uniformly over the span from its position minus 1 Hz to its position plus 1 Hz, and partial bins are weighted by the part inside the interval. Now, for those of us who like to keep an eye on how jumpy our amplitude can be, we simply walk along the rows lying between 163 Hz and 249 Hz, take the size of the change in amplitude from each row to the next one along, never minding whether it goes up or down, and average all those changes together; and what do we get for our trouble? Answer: 0.10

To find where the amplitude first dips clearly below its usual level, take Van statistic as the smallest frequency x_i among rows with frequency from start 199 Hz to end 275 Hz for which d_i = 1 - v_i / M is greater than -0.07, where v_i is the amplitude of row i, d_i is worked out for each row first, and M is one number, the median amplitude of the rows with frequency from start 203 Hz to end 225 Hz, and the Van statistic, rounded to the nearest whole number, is 200 Hz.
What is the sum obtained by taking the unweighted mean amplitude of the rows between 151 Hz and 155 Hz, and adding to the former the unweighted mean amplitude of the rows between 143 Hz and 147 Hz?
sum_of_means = 3.71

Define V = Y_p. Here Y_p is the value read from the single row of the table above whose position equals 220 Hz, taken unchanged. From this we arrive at 1.42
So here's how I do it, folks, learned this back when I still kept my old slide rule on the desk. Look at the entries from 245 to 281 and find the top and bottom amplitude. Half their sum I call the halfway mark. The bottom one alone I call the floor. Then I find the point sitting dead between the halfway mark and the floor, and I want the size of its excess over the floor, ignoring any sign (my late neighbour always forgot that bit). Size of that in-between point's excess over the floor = 0.11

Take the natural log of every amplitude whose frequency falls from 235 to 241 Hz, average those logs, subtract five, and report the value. -4.74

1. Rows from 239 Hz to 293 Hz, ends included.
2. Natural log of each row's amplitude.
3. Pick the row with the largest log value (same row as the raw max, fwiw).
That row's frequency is 264 Hz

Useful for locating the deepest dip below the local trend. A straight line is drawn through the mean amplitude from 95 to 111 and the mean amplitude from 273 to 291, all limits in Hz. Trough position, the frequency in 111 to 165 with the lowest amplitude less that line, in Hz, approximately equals 128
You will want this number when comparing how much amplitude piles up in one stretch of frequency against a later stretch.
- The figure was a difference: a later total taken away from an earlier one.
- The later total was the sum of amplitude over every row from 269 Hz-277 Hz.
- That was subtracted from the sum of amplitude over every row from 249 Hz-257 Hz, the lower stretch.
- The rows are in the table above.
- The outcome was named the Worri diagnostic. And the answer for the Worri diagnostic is 0.0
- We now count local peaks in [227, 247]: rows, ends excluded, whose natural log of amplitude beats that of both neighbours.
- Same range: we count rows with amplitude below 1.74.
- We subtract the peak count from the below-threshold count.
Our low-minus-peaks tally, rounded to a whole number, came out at 8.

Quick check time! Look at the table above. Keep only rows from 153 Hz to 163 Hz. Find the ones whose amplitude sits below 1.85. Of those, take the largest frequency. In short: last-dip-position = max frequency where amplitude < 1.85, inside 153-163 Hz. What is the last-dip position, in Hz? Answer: 162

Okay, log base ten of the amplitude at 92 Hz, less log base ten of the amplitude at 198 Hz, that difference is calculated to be -0.02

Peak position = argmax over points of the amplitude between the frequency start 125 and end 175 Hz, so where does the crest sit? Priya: 140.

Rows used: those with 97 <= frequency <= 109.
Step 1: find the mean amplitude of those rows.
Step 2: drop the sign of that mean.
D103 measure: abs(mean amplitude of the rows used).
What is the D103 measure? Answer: 1.97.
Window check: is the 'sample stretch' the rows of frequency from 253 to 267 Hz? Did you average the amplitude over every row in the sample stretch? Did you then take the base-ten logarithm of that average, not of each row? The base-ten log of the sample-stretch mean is 0.274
